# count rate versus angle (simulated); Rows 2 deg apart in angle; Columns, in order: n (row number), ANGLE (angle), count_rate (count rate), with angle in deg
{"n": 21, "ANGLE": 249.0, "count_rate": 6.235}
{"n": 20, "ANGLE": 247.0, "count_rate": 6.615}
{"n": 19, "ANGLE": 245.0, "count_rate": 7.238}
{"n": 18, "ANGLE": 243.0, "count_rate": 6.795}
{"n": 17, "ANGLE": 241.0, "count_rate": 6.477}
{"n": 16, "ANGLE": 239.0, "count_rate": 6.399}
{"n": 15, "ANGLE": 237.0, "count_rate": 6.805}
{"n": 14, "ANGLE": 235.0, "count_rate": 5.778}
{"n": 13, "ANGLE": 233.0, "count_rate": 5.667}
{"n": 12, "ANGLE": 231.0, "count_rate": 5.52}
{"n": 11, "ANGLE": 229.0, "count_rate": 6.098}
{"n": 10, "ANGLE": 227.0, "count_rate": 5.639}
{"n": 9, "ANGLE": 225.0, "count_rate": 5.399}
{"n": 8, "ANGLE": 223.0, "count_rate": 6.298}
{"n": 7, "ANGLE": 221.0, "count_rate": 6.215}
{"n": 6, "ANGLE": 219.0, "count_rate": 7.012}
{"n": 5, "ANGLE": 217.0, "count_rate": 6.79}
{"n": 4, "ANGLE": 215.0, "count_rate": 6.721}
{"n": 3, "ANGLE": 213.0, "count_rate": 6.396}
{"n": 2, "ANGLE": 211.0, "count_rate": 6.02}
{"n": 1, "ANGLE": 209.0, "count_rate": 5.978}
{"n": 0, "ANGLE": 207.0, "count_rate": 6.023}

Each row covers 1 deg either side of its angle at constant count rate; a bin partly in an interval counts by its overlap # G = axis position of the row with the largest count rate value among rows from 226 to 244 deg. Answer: 237.0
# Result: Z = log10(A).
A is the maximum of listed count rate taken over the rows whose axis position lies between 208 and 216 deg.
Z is 0.827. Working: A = 6.721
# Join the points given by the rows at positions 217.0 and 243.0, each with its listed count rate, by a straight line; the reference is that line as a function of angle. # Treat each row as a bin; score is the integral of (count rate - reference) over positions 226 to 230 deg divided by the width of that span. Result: -0.92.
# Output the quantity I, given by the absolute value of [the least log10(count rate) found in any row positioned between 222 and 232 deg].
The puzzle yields 0.732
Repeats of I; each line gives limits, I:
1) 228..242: 0.742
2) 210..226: 0.732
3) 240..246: 0.811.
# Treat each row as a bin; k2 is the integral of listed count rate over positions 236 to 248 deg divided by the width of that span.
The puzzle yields 6.7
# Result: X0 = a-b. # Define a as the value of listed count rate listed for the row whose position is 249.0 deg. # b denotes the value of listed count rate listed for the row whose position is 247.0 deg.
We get -0.4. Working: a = 6.235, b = 6.615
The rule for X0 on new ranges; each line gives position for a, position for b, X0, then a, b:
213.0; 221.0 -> 0.2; 6.396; 6.215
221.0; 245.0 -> -1.0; 6.215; 7.238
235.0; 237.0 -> -1.0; 5.778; 6.805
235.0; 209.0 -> -0.2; 5.778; 5.978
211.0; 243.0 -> -0.8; 6.02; 6.795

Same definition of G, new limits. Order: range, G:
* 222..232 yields 223.0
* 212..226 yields 219.0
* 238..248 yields 245.0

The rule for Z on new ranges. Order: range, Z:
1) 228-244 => 0.833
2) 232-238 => 0.833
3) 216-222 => 0.846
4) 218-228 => 0.846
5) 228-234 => 0.785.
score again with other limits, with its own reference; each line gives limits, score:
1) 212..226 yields -0.39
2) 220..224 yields -0.53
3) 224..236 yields -1.11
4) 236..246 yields -0.05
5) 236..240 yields -0.19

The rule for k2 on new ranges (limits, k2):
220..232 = 5.9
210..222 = 6.5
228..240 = 6.0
